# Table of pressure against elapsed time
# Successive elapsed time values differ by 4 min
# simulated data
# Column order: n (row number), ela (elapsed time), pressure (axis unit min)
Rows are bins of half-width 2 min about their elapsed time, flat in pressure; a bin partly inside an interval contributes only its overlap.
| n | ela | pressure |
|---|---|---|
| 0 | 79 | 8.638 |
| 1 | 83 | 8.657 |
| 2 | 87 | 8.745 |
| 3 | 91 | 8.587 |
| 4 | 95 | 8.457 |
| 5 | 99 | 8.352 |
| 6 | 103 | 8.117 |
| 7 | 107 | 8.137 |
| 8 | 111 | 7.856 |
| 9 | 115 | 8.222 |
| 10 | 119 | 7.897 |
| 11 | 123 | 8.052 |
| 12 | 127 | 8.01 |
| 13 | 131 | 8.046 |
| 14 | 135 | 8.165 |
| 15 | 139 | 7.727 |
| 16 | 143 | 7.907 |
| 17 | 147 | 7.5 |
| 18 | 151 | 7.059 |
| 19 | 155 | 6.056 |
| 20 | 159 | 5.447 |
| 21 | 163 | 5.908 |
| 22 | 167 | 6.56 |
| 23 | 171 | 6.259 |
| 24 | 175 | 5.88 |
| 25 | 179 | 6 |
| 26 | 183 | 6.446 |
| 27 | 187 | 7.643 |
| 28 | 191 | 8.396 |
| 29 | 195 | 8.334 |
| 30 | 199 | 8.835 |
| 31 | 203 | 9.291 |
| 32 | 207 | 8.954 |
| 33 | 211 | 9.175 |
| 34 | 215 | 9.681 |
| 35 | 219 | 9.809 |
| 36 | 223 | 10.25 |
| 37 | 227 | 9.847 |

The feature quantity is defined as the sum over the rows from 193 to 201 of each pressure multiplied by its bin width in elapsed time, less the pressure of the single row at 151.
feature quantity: 62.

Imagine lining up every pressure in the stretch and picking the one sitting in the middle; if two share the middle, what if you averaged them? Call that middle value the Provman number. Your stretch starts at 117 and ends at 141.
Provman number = 8.0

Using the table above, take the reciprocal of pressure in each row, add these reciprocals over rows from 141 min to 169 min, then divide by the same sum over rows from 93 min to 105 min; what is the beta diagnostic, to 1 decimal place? 3.0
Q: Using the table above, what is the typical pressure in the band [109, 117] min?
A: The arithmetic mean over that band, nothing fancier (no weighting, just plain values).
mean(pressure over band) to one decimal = 8.0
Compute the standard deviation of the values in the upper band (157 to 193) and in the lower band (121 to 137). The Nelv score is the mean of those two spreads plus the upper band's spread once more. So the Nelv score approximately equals 1.4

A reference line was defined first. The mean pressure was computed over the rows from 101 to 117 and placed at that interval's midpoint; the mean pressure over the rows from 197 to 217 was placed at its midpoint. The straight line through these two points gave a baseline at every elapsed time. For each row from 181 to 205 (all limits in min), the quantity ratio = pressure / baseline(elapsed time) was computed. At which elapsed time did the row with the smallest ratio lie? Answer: 183 min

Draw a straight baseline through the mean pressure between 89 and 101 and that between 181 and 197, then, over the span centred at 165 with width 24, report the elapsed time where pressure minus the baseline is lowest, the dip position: 159 min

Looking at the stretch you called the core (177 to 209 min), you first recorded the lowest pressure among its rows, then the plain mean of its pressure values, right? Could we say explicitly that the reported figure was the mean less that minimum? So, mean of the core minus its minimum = 2.0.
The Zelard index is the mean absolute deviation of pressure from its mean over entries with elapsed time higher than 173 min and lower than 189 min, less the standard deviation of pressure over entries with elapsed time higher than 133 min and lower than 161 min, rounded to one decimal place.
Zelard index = -0.4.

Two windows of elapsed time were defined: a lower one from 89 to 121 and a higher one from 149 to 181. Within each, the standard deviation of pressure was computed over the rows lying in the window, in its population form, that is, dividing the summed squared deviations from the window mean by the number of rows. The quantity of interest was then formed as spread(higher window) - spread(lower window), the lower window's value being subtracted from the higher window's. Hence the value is 0.22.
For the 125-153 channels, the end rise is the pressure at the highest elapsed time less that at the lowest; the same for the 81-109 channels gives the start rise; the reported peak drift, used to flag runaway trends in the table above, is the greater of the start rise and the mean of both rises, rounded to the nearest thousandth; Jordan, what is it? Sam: -0.520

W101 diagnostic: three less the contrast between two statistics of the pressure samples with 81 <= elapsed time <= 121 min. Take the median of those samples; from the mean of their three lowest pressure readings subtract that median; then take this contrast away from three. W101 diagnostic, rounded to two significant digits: 3.3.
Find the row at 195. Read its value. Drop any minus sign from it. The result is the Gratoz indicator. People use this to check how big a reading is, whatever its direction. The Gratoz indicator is 8.3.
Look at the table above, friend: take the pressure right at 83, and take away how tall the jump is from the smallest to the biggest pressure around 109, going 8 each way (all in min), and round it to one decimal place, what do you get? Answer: 8.3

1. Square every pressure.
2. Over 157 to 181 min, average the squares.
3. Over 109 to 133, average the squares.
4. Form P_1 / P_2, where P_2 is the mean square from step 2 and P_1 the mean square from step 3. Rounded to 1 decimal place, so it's 1.8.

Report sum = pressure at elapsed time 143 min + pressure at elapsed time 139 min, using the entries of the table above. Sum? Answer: 15.6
